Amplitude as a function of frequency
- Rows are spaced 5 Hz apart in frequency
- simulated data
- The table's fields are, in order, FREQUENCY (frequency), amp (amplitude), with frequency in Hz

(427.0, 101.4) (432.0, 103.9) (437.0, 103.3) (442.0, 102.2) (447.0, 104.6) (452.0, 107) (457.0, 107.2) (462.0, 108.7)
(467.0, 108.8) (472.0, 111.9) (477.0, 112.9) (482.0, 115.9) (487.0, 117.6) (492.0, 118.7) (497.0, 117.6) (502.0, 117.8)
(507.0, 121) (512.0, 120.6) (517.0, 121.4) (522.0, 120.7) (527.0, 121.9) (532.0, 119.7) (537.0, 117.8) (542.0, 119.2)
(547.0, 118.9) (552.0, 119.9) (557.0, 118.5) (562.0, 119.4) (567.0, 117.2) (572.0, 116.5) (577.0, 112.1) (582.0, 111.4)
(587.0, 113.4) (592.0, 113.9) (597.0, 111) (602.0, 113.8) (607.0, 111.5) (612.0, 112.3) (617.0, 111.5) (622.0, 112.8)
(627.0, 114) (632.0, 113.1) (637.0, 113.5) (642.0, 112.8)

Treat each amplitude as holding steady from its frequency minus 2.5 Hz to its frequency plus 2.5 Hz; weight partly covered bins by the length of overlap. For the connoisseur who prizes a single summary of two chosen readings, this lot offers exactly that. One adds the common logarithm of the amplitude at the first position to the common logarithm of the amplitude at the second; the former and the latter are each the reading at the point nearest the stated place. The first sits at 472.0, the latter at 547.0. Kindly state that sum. 4.12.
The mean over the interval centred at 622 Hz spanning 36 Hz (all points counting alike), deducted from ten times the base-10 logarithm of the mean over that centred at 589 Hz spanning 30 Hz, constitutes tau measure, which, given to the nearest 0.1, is -92.2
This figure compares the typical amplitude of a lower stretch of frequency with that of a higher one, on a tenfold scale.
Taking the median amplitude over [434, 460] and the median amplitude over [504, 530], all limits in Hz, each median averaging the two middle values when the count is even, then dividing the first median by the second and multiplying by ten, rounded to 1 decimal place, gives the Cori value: 8.6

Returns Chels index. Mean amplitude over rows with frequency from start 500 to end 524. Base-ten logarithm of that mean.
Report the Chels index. 2.08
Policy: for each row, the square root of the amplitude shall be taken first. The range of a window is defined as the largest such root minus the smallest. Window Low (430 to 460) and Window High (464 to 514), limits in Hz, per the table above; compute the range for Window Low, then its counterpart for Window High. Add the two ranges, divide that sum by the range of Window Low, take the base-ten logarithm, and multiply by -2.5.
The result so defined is -1.3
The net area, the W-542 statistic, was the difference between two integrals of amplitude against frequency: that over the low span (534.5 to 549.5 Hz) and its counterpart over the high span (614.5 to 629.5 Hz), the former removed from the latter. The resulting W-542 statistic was -88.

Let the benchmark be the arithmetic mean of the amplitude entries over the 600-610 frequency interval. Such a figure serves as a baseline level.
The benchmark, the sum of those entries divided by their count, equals 113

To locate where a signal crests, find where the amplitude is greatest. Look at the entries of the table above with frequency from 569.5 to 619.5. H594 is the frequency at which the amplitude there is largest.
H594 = 572.0 Hz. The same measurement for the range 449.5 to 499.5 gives 492.0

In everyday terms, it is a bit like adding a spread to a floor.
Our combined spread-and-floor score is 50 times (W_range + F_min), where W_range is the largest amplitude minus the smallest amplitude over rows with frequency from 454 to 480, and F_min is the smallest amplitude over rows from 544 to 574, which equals 6110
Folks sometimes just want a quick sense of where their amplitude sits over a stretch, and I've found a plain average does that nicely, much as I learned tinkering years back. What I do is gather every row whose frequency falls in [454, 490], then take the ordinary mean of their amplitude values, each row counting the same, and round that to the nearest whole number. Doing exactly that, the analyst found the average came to 112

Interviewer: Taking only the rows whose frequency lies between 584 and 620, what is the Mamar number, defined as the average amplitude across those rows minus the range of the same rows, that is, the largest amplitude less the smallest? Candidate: 110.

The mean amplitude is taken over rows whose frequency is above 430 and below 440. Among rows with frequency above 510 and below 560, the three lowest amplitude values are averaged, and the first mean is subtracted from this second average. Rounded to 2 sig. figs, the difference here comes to 15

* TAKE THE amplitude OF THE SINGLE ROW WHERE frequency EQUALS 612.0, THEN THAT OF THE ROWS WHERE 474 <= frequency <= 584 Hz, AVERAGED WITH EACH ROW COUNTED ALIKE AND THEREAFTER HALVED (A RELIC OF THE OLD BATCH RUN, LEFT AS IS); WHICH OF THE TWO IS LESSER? 59.0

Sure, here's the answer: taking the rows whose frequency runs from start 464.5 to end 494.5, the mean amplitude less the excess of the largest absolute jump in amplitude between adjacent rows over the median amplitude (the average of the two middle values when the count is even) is 226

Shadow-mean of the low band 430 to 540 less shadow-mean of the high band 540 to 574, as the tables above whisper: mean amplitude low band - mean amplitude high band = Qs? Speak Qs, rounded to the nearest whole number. -5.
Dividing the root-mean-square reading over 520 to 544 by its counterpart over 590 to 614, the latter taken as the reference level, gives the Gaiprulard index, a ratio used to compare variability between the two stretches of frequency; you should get 1.07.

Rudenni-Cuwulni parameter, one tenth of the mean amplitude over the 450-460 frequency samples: 10.7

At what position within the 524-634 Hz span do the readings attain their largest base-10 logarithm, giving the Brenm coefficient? 527.0 Hz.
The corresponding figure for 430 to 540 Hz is 527.0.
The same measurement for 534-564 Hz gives 552.0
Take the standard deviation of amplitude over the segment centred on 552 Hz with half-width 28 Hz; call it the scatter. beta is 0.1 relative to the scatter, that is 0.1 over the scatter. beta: 0.04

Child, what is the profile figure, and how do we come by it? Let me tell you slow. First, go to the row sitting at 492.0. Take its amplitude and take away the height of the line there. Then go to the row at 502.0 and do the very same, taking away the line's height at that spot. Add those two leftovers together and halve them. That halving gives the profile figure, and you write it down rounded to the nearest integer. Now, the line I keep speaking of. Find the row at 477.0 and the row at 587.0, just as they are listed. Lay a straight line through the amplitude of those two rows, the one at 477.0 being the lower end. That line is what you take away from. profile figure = 5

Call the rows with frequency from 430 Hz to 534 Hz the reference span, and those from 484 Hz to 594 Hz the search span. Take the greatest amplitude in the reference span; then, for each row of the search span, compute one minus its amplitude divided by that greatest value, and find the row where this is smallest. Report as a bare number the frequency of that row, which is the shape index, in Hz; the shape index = 527.0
